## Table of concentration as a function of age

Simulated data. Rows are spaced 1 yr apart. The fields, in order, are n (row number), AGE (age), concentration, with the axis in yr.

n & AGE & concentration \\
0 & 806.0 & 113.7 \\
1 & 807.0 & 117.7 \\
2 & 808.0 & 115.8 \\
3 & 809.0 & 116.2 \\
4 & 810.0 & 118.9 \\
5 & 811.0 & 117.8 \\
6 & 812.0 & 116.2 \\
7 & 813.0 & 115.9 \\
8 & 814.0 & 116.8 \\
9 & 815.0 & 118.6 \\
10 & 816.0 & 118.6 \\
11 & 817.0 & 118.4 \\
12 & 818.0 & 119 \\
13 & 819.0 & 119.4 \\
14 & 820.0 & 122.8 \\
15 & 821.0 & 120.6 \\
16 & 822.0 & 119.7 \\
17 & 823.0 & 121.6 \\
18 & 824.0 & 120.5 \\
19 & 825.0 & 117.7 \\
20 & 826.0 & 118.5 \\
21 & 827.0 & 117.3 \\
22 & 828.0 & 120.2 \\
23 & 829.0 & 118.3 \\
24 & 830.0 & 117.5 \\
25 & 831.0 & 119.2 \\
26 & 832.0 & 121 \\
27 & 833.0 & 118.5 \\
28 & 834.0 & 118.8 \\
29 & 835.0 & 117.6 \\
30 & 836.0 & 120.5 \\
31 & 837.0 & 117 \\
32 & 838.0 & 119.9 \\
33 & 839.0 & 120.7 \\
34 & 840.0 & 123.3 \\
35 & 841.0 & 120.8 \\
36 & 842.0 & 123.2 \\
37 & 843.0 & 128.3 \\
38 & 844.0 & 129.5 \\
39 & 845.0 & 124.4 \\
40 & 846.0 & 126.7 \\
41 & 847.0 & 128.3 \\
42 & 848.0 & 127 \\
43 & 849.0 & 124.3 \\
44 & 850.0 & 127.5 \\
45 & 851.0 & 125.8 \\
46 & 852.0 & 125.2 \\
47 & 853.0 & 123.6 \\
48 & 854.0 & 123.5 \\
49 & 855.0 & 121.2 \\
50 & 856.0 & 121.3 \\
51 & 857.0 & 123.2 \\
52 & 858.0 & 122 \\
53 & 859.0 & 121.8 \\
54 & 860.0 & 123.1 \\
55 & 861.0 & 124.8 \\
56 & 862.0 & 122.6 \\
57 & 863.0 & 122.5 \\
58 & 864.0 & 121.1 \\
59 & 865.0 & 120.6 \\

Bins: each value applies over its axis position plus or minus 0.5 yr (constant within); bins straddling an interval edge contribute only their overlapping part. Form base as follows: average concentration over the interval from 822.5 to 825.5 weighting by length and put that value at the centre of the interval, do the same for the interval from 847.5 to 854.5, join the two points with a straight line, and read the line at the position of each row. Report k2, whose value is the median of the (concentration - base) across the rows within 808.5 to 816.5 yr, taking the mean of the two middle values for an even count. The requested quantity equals -0.3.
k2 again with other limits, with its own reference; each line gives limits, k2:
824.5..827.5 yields -2.4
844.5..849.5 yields 2.3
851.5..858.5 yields -3.3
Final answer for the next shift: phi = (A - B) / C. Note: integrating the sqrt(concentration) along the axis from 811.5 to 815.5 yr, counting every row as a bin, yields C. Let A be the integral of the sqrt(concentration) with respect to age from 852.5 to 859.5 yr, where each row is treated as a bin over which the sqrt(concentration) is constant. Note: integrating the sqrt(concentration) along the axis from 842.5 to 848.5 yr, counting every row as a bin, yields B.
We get 0.22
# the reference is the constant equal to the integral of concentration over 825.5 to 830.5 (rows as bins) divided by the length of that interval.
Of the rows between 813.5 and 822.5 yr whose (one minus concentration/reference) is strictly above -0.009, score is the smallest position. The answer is 814.0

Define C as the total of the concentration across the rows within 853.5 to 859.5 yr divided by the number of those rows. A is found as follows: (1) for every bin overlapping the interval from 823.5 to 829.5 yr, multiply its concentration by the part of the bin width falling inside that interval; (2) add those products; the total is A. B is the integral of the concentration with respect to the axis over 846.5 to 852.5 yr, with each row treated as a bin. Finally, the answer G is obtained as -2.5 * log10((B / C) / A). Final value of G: 5.15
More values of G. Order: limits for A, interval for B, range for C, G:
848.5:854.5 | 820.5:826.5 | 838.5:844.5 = 5.28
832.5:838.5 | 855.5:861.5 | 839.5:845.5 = 5.21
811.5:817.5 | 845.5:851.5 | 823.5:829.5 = 5.10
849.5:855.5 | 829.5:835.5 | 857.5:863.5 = 5.27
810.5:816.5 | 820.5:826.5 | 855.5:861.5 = 5.20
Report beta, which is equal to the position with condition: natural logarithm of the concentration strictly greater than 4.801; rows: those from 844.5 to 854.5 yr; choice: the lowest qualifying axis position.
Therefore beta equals 845.0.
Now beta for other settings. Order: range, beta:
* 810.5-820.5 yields 820.0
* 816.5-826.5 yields 820.0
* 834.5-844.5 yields 840.0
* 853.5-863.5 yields 854.0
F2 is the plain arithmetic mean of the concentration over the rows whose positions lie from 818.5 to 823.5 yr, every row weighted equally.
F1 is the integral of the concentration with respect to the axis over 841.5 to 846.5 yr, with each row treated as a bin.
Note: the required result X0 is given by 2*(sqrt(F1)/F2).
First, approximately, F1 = 632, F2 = 121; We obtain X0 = 0.416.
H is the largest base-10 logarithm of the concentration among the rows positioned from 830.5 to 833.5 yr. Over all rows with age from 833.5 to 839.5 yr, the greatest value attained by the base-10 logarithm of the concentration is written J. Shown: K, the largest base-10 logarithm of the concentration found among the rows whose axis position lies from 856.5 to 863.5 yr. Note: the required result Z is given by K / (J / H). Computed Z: 2.10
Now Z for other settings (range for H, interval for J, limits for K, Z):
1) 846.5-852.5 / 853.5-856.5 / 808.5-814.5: 2.09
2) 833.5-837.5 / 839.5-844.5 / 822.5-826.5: 2.05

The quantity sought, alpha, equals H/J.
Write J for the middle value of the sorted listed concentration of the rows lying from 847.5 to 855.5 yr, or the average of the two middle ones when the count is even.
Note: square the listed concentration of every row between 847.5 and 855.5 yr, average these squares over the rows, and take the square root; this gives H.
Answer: 1.00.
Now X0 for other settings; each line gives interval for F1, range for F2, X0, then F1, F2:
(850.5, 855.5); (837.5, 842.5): 0.409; 619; 122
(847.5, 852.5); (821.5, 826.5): 0.420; 630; 120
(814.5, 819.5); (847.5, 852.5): 0.387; 594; 126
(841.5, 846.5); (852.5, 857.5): 0.410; 632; 123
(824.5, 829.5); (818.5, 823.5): 0.403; 592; 121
